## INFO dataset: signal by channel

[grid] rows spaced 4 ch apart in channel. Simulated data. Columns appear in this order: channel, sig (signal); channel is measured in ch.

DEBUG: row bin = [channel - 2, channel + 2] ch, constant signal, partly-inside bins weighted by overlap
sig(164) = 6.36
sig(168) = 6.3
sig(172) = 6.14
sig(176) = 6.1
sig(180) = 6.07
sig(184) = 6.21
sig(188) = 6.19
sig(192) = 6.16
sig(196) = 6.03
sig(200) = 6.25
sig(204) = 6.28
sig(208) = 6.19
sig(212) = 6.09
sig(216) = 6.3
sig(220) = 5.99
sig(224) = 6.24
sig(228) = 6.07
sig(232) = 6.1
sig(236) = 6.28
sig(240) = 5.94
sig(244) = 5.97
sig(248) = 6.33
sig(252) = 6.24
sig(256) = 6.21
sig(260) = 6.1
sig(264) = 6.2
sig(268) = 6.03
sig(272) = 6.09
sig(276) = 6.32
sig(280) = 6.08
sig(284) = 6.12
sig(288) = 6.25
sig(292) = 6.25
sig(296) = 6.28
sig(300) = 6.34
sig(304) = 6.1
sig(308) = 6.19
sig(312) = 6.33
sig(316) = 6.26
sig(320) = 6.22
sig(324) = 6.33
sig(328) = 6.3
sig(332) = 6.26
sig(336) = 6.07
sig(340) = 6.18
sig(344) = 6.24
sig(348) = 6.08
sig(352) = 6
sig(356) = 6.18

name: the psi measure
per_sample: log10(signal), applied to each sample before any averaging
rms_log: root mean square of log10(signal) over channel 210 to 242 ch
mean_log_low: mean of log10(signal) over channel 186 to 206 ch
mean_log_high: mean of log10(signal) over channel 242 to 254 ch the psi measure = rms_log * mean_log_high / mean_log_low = 0.787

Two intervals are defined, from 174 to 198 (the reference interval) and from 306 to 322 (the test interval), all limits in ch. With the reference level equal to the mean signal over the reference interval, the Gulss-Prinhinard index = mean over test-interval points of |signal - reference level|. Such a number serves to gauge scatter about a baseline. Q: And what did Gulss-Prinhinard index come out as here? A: 0.12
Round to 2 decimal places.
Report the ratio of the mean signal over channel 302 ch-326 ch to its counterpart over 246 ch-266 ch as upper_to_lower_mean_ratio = 1.00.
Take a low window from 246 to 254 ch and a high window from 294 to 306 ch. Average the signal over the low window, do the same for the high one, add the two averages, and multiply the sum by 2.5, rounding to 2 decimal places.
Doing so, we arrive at 31.31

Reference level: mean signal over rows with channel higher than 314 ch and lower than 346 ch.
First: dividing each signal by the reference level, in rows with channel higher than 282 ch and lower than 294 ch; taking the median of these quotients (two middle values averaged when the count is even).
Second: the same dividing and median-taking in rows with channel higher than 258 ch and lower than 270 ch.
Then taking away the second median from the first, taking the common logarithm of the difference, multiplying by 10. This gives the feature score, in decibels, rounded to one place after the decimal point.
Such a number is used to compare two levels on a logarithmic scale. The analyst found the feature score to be -16.2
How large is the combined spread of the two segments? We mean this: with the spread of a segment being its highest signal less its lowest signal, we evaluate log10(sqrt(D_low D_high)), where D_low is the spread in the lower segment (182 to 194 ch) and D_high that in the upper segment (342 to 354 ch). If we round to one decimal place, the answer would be -1.0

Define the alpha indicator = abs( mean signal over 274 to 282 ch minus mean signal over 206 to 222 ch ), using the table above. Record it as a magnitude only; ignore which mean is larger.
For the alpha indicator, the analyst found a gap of 0.06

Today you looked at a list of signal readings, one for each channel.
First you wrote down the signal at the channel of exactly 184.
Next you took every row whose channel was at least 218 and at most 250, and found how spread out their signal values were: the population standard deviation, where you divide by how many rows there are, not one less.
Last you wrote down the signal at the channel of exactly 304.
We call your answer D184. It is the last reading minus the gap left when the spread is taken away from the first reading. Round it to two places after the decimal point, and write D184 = 0.03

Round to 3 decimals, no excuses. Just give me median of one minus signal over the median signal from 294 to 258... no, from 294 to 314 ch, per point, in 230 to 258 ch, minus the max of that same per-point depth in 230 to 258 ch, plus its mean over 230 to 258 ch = -0.023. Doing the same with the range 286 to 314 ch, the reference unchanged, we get -0.019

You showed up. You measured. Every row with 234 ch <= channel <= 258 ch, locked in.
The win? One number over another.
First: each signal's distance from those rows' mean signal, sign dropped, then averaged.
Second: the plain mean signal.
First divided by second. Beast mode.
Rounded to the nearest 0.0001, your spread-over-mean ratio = 0.0224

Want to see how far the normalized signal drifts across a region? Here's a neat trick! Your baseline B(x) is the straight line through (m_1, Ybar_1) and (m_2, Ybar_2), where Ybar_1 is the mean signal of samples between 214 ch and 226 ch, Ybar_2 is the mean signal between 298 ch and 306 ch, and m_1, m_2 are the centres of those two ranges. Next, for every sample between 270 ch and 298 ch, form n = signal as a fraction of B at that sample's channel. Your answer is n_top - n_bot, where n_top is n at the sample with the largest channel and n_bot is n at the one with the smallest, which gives 0.029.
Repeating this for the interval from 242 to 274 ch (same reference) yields 0.017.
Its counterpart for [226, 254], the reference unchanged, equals 0.025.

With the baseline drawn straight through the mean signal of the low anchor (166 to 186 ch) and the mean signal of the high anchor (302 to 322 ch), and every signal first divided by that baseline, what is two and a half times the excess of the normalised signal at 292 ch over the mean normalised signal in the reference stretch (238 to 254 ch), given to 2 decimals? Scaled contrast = 0.04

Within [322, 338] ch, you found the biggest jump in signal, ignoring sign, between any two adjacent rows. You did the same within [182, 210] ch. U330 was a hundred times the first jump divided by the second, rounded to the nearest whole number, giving 86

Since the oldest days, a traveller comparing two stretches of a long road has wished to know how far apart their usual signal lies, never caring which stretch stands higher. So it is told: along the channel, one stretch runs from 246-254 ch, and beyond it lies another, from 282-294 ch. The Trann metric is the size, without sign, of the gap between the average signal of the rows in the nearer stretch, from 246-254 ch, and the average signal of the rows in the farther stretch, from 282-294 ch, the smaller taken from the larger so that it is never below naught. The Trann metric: 0.078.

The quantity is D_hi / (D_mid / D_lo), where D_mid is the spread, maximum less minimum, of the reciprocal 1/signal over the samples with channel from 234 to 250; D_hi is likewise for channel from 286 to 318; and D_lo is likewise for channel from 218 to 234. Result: 0.004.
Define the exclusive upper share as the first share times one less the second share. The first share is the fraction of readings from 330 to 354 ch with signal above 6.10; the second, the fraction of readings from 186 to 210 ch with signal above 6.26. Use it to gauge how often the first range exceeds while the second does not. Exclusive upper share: 0.42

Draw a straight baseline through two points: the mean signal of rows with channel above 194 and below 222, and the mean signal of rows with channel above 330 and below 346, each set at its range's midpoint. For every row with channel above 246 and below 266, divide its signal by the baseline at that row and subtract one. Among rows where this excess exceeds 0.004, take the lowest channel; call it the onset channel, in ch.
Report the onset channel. 248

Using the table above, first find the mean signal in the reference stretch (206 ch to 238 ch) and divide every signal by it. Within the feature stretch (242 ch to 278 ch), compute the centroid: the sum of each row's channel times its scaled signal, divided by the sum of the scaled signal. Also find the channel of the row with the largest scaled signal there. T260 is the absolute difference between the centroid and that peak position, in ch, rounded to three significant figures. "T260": 12.0 ch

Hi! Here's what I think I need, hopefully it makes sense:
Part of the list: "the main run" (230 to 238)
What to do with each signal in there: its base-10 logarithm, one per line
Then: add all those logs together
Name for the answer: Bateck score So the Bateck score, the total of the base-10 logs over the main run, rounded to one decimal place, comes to 1.6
